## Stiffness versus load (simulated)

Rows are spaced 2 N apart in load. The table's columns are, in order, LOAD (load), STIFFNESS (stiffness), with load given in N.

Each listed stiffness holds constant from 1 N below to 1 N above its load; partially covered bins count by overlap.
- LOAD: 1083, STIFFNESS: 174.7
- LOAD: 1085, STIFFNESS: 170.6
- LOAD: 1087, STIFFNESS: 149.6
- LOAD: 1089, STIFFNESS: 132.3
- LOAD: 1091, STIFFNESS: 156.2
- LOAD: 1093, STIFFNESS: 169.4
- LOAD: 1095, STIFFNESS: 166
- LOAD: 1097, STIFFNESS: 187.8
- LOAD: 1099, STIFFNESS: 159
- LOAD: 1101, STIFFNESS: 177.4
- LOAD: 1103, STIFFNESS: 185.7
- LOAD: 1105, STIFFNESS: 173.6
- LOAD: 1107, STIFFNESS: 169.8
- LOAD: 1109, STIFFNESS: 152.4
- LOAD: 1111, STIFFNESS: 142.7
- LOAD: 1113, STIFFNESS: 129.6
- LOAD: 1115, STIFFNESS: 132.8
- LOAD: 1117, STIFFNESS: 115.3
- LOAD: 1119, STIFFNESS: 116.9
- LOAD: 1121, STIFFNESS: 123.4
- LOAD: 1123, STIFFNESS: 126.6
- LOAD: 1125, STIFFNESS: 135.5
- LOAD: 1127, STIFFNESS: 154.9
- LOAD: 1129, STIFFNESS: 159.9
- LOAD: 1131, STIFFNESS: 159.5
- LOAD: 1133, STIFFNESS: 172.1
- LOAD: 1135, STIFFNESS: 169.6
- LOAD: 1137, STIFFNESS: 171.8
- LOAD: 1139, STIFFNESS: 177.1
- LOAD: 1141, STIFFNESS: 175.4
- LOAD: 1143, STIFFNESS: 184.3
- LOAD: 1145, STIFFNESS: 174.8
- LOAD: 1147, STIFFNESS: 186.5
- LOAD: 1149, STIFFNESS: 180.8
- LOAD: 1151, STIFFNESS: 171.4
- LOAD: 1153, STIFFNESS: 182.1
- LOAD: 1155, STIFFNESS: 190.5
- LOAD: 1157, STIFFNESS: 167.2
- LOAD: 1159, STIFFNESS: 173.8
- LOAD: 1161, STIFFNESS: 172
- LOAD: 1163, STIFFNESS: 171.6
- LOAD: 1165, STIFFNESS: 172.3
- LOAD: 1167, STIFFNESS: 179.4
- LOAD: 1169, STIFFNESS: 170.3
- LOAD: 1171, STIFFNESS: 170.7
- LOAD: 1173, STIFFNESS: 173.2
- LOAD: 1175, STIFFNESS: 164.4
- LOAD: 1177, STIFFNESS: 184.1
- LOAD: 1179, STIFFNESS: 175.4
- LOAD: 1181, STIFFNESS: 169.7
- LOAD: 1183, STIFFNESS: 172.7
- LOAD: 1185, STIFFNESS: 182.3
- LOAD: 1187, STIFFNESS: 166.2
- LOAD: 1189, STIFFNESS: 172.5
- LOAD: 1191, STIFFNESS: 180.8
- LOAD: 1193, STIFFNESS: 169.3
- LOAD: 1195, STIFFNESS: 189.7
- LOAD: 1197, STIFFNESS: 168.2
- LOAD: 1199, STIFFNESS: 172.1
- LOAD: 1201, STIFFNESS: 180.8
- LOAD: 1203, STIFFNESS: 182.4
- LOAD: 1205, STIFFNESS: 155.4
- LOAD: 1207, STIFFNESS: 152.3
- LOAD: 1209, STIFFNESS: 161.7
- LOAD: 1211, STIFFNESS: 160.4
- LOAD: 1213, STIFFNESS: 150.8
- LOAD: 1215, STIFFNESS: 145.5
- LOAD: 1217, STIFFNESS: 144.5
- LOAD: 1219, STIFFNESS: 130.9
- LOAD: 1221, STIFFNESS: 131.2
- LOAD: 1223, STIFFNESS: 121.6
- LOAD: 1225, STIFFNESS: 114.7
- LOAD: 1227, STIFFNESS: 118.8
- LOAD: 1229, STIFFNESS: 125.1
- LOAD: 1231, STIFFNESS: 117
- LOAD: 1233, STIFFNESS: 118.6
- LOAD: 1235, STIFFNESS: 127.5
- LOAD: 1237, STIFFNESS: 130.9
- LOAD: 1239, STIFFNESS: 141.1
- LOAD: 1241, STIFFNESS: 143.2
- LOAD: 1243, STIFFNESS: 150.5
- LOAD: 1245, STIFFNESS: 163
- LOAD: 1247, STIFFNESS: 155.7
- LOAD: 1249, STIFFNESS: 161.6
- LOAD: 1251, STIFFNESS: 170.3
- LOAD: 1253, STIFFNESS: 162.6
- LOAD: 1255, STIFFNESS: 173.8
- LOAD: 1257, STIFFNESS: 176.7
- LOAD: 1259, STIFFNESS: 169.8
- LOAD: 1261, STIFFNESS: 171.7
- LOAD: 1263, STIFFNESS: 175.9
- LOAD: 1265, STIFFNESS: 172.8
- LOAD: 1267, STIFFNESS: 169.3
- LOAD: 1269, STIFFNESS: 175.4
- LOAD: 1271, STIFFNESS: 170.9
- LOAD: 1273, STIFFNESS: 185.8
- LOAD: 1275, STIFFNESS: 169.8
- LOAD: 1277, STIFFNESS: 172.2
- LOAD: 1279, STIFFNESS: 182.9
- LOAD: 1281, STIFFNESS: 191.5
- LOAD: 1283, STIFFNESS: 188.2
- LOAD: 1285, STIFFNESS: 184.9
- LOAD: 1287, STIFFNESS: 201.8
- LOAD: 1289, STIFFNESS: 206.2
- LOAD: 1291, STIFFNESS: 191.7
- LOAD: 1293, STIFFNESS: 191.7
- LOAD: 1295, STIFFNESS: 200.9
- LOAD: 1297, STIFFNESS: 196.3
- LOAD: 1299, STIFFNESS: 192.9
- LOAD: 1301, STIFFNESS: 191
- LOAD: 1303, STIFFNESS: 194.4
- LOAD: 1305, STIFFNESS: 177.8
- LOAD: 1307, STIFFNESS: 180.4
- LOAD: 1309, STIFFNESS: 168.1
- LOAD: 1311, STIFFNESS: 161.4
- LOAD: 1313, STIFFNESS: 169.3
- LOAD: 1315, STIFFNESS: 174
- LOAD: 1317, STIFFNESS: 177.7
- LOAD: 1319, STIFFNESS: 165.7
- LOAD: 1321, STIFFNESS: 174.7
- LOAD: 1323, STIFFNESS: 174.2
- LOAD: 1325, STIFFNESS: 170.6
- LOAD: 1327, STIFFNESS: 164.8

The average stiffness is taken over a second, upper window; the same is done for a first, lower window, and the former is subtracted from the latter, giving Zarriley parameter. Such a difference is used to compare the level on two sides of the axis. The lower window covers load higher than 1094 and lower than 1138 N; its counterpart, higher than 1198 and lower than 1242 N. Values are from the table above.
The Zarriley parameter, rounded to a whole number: 12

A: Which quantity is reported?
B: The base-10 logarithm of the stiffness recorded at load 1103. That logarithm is 2.269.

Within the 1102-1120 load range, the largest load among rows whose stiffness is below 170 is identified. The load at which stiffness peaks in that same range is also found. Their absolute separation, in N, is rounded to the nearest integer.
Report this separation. 16 N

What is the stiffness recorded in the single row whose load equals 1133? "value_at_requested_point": 172.1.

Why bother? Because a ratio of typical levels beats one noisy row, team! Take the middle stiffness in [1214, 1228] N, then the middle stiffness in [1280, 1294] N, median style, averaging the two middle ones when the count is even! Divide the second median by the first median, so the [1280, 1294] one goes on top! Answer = 1.46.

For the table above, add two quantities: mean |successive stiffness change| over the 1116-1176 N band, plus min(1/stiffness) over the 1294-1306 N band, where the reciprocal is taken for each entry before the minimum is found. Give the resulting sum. 6.7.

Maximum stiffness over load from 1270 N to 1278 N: 185.8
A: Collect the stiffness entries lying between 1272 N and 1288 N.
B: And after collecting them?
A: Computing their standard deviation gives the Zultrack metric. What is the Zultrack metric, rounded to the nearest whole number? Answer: 10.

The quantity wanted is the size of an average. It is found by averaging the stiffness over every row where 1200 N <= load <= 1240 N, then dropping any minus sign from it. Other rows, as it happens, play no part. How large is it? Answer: 141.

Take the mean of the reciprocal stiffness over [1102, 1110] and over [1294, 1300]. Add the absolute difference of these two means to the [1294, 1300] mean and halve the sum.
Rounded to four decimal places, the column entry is 0.0029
